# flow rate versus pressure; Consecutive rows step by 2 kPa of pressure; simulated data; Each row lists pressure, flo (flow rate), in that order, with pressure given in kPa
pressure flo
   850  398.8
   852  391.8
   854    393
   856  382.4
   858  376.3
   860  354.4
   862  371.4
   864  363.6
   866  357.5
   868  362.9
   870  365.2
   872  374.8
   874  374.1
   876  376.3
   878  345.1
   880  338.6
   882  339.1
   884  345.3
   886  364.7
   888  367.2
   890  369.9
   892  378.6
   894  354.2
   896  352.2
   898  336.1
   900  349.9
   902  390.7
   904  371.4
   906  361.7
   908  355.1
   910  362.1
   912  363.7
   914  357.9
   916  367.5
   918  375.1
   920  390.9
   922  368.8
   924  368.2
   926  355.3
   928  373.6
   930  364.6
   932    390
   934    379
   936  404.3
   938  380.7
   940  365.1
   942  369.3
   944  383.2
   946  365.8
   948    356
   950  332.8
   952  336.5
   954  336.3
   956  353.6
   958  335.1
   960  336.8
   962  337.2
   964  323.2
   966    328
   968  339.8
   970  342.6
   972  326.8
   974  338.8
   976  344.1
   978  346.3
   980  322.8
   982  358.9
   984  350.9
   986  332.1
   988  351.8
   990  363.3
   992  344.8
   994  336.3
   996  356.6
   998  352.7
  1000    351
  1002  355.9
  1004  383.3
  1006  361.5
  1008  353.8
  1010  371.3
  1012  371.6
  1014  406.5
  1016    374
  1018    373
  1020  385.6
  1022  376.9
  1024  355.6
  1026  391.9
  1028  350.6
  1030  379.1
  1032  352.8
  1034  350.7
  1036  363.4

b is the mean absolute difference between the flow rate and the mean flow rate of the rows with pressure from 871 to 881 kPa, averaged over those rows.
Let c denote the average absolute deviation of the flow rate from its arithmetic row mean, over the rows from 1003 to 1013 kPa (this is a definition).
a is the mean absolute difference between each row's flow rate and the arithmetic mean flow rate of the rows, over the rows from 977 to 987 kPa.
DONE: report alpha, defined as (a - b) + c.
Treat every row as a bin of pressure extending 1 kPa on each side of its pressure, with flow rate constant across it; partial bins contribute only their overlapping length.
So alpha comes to 4.4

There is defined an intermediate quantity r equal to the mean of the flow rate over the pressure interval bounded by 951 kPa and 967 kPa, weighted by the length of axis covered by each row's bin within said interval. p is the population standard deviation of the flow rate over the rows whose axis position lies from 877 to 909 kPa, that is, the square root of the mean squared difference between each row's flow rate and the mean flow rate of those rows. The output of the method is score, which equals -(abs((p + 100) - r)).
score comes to -221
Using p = 15.0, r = 336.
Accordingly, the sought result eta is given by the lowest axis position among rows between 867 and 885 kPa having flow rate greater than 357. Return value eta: 868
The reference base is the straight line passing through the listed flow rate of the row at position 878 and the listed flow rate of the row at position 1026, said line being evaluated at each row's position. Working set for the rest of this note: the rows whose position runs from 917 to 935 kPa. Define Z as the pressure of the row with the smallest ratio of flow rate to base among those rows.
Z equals 926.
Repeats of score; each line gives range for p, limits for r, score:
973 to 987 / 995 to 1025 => -258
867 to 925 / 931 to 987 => -237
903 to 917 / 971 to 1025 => -252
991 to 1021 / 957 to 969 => -216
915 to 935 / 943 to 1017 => -240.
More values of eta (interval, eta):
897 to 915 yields 902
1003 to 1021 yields 1004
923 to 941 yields 924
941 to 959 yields 942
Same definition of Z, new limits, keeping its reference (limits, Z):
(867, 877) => 868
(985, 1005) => 986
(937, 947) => 946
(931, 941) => 940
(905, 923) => 908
